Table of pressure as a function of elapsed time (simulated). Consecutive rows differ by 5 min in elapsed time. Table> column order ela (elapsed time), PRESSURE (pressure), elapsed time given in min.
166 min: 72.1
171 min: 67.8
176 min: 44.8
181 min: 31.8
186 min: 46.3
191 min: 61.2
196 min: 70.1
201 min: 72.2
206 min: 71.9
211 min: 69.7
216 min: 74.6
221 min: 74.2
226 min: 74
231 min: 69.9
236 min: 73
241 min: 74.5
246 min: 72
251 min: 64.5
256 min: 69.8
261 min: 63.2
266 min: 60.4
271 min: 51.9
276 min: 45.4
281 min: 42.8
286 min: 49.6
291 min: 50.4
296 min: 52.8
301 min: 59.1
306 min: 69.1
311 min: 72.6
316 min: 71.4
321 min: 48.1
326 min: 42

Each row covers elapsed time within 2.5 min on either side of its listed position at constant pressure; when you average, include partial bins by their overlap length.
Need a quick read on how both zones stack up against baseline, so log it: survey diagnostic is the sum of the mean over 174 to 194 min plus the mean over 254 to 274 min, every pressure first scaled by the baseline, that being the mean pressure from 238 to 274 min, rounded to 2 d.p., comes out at 1.65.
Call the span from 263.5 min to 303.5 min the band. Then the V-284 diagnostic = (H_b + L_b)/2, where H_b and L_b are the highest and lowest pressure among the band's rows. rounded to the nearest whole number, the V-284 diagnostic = 52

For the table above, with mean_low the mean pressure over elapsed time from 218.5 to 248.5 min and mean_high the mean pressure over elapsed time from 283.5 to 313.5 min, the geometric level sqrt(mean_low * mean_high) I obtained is 66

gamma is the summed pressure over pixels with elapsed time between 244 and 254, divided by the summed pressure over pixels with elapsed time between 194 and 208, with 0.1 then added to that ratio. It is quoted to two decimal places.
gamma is 0.74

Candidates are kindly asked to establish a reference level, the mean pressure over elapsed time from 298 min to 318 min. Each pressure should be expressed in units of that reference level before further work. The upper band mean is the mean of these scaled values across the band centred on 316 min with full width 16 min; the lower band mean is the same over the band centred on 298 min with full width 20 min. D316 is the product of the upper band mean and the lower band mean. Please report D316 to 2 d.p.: 0.80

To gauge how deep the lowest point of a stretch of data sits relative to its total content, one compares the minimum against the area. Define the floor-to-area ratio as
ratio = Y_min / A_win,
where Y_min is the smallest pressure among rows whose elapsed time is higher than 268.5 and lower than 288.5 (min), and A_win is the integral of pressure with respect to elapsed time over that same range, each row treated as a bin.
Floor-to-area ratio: 0.045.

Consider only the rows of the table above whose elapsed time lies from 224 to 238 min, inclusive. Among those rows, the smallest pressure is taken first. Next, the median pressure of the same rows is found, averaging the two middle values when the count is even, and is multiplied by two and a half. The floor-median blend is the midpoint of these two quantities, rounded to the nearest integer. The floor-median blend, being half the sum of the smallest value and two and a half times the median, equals 126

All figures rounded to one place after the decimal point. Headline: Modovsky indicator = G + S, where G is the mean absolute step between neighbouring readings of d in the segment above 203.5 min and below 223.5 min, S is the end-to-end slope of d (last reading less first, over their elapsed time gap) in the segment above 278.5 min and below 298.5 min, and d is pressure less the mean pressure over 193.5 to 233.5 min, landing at 3.2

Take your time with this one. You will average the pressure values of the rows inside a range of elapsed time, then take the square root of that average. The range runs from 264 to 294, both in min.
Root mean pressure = 7.1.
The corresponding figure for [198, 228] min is 8.5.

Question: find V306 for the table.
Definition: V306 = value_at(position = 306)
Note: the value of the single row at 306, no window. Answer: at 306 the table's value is 69.1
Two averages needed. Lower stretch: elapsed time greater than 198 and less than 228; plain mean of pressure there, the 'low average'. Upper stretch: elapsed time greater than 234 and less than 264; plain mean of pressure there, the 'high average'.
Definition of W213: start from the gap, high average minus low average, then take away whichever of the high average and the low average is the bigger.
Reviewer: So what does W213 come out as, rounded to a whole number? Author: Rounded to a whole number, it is -76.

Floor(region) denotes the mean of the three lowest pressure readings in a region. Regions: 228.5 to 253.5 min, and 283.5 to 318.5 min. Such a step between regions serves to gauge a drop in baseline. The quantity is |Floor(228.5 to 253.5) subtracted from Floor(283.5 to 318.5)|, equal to 18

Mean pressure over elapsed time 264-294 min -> 50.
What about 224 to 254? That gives 71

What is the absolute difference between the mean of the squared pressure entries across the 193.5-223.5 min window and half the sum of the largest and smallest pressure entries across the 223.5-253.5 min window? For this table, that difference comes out 5135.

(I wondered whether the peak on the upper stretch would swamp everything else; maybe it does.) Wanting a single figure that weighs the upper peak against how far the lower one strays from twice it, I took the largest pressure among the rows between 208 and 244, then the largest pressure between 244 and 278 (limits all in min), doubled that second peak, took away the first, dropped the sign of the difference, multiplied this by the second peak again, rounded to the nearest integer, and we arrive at 4997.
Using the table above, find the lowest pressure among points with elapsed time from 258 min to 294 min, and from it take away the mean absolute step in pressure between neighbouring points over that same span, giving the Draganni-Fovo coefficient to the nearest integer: 38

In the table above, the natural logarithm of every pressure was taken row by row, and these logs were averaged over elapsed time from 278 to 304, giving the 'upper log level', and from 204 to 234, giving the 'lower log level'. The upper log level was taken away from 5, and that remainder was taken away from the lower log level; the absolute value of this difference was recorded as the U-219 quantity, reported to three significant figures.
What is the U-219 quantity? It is 3.21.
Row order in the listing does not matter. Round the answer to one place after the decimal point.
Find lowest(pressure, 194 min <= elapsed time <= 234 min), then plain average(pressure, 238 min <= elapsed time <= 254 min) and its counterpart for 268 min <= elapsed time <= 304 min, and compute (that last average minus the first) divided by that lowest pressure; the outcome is -0.3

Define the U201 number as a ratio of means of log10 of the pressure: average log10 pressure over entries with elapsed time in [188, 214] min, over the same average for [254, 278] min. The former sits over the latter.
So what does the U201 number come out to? 1.04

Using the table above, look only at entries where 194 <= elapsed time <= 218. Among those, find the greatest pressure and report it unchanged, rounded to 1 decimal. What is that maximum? 74.6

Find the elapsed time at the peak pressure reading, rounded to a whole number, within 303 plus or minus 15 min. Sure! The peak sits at 311 min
